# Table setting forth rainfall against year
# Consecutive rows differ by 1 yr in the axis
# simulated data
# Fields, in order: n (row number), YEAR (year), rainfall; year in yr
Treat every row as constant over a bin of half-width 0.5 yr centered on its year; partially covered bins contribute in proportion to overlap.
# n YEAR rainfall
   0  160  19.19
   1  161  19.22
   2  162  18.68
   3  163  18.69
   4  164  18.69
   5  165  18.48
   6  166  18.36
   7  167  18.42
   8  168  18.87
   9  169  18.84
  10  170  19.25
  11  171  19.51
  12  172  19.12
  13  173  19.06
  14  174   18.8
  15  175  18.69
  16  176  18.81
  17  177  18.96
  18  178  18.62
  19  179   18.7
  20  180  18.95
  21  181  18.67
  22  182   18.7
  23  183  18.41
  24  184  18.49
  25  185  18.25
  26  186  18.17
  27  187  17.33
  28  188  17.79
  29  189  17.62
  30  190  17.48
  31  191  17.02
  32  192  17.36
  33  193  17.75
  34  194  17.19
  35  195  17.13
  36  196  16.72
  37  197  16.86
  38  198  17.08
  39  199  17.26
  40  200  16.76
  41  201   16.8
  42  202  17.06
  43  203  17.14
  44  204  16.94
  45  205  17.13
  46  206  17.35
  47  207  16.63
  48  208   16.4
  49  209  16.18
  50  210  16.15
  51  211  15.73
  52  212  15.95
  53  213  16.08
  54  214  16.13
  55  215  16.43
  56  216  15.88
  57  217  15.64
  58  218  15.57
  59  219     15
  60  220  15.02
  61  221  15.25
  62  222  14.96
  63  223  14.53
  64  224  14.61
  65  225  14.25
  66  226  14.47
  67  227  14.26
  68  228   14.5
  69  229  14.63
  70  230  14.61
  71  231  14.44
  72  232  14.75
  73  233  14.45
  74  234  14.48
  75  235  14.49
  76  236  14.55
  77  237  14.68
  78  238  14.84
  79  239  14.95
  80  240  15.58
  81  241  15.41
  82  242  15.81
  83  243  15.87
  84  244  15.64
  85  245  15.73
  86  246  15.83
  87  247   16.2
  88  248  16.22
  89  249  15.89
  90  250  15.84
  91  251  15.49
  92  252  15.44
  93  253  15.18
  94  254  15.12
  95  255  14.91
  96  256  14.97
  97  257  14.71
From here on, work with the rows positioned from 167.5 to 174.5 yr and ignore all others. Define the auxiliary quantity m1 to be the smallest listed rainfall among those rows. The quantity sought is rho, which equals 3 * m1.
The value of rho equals 56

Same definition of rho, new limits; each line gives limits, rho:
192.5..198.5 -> 50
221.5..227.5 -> 43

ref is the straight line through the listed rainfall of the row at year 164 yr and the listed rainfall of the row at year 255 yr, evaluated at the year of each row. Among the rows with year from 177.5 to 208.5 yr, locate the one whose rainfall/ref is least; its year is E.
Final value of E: 196 yr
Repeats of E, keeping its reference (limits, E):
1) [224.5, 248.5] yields 225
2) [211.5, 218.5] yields 218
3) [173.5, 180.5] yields 175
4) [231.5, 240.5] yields 233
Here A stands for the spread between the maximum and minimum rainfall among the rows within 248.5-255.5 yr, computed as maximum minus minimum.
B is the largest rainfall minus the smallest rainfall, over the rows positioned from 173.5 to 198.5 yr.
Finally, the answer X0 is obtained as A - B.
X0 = -1.3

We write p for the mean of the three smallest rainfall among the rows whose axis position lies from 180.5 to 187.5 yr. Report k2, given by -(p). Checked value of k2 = -17.9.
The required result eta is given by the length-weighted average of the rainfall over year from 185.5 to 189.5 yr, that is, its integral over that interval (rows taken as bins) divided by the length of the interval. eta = 17.7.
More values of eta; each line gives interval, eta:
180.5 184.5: 18.6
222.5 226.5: 14.5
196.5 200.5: 17.0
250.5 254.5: 15.3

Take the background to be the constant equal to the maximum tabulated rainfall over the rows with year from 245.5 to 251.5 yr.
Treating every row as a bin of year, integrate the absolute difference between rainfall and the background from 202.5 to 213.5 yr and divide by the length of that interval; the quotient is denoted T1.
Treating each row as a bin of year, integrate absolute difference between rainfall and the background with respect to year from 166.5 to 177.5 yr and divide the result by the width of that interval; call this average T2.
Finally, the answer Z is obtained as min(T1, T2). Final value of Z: 0.48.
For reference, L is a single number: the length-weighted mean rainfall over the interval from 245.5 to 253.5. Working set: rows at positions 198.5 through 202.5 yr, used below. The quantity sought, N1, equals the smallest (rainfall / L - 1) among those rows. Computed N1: 0.06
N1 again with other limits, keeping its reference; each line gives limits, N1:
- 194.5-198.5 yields 0.06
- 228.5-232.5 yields -0.08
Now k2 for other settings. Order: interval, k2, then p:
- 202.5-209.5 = -16.4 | 16.4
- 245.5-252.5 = -15.6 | 15.6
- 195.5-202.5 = -16.8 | 16.8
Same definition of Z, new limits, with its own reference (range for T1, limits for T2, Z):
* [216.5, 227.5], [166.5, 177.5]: 1.35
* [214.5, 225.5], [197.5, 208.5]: 0.74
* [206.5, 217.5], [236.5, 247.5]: 0.26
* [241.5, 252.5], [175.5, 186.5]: 0.41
